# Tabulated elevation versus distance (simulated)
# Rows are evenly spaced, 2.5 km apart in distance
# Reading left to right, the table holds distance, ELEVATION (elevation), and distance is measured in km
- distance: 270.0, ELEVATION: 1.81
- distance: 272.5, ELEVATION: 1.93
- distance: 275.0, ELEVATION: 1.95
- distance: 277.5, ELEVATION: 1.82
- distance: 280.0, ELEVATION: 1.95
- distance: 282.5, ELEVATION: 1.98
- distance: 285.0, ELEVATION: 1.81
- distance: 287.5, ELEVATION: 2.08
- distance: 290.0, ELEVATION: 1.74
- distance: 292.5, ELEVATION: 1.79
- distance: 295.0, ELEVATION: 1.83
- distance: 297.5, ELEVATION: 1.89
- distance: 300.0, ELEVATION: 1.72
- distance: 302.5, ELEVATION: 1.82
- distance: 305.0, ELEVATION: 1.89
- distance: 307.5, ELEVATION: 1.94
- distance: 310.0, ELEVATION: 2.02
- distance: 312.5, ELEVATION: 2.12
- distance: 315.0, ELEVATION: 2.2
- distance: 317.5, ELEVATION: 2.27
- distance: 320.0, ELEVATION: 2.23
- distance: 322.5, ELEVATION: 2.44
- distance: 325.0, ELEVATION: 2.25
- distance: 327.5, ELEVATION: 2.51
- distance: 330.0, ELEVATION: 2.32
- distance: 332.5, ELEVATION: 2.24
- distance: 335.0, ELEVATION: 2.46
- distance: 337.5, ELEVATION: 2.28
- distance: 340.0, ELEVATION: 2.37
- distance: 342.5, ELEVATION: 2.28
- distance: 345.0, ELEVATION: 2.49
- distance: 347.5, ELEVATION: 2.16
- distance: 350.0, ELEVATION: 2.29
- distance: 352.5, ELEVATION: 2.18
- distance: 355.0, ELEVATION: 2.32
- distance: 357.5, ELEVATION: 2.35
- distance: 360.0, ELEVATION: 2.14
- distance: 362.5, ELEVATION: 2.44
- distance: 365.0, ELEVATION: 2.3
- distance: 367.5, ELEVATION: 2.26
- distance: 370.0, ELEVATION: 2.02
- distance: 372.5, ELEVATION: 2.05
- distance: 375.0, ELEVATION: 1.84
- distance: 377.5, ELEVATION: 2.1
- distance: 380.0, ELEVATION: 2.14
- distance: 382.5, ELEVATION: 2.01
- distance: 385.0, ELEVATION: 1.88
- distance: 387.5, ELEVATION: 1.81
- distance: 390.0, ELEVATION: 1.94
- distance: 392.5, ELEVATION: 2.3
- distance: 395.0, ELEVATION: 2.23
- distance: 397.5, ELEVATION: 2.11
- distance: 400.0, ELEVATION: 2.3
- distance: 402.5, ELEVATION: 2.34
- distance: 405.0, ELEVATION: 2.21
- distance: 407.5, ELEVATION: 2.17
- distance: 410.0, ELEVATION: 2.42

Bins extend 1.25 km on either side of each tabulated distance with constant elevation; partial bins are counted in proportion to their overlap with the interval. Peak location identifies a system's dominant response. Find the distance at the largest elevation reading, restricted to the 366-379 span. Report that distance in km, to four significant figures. 367.5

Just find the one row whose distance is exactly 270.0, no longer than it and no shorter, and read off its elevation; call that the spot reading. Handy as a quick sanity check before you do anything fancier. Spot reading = 1.81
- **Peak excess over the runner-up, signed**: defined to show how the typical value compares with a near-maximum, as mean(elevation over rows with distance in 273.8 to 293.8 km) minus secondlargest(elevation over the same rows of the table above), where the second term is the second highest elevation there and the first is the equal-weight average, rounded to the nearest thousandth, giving -0.090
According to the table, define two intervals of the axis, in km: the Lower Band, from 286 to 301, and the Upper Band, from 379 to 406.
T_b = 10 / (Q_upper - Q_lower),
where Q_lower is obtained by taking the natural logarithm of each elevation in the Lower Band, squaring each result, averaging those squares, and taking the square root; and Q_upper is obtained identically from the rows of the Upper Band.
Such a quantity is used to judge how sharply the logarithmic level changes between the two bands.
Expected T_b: 72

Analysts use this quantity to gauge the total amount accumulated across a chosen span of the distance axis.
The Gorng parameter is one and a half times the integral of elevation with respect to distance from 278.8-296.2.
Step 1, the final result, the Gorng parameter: 49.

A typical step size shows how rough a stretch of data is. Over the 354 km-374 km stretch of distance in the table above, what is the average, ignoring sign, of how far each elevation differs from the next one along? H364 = 0.14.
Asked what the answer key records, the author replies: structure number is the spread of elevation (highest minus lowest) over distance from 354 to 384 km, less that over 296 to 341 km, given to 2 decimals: -0.19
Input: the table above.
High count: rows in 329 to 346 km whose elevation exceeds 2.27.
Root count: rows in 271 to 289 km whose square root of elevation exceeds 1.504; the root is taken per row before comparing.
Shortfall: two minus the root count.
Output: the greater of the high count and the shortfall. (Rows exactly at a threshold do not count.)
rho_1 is 6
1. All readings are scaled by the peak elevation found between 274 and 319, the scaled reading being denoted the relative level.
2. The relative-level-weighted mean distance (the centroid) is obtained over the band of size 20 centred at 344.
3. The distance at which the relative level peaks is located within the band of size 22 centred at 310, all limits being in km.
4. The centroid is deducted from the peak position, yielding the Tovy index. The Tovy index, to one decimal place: -26.1 km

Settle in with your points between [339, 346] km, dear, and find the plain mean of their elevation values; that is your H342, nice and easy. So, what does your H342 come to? 2.38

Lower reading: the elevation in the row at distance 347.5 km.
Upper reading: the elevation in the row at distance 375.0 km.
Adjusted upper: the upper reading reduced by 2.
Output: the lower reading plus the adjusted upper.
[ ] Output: 2.00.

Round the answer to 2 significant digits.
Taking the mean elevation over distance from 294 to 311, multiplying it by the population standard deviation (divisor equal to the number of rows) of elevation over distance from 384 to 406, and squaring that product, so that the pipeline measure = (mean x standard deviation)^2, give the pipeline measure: 0.12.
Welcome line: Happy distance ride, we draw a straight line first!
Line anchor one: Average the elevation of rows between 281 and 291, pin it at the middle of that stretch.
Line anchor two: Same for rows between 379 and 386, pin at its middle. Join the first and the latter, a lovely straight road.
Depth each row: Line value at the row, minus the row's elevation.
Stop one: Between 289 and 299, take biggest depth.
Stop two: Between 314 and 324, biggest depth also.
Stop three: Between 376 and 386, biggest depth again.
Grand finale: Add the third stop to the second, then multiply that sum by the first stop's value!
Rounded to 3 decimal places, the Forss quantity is -0.022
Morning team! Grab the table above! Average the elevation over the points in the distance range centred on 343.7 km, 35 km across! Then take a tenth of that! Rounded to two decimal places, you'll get 0.23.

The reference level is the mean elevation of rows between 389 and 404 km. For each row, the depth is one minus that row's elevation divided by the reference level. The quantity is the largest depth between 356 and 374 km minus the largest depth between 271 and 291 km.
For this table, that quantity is -0.13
